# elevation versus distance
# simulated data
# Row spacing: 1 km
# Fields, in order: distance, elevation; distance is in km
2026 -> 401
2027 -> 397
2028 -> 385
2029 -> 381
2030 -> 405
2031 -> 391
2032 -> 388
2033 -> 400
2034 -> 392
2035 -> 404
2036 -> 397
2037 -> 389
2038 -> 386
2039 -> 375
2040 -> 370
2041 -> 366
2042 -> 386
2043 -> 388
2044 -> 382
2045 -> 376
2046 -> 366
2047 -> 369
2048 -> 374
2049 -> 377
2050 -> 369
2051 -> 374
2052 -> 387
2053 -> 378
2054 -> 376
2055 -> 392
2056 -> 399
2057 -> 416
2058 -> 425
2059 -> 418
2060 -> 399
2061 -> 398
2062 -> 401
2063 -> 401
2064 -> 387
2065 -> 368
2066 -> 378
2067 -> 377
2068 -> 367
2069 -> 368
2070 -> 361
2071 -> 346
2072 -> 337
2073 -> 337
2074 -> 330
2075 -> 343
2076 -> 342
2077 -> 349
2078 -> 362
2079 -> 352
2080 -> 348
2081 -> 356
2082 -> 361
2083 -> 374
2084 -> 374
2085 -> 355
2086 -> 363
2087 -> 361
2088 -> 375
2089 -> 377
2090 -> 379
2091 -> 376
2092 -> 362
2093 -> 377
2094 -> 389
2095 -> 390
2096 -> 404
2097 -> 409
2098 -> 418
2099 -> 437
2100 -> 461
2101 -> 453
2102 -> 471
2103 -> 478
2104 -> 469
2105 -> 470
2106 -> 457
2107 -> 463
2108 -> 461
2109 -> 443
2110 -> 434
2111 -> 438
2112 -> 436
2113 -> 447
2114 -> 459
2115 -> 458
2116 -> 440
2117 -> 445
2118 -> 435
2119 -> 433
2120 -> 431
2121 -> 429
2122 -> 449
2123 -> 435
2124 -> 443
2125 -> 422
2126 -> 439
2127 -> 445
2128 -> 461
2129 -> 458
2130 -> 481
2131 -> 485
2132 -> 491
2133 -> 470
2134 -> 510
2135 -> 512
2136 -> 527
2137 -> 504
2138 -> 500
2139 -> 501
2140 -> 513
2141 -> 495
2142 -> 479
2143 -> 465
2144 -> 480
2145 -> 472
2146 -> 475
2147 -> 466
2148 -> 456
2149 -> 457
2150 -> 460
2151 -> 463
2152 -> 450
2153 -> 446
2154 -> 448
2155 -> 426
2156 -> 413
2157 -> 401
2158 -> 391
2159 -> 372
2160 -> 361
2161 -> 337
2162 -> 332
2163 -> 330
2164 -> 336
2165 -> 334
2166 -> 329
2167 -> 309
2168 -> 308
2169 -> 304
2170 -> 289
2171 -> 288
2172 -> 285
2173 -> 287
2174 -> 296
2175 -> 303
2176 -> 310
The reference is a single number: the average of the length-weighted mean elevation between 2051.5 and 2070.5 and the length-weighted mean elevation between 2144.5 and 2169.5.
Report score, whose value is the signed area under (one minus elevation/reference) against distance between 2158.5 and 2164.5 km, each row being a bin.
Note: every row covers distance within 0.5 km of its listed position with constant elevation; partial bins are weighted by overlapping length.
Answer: 0.7 km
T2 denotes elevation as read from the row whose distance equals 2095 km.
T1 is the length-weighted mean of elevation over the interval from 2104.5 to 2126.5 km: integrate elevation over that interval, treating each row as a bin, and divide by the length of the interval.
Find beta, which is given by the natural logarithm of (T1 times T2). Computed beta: 12.1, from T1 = 444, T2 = 390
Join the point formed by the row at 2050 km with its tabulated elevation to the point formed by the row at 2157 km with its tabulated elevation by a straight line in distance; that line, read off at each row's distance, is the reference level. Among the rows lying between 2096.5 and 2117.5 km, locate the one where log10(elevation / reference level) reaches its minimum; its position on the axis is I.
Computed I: 2097 km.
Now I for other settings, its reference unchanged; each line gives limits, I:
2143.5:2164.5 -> 2163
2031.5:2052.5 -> 2046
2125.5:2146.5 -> 2126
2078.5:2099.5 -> 2080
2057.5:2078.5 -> 2074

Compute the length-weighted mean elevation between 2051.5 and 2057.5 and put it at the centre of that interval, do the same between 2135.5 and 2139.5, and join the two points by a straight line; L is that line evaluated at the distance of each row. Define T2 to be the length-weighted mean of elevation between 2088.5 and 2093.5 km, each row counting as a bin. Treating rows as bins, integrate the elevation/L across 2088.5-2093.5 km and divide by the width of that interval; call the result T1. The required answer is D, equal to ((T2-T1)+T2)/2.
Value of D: 374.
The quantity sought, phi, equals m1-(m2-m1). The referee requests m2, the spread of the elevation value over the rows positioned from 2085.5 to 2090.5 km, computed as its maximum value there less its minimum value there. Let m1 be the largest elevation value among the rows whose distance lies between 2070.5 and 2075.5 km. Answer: 674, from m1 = 346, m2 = 18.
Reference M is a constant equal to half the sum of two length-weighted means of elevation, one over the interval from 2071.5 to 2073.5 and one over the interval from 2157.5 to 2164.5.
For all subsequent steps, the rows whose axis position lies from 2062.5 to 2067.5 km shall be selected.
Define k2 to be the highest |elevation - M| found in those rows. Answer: 57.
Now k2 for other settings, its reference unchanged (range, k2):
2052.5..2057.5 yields 72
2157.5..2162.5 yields 47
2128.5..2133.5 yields 147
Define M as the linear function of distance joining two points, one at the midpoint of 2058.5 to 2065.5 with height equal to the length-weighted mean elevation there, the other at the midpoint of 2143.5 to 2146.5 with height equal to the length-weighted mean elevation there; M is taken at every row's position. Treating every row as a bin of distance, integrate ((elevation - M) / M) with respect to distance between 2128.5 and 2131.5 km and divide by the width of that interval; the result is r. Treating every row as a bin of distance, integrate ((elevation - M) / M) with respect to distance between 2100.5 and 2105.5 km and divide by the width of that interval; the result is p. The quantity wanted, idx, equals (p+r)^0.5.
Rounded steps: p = 0.075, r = 0.029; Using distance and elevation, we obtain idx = 0.32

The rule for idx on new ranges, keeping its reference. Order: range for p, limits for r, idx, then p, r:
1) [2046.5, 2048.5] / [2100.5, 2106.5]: 0.21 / -0.028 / 0.070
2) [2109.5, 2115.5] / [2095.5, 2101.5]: 0.01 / 0.002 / -0.002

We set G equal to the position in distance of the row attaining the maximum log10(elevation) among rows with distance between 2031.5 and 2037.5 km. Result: 2035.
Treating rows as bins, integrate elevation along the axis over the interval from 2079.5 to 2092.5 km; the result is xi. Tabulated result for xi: 4761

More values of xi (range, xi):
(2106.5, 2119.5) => 5792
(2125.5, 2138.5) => 6283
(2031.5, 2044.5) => 5023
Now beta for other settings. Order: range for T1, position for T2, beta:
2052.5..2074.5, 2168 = 11.7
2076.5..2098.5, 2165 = 11.7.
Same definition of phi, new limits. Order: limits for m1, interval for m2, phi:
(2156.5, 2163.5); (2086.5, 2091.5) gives 784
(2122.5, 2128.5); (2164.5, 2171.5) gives 876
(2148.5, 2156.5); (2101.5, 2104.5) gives 917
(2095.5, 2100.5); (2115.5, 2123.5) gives 902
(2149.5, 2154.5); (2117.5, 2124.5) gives 906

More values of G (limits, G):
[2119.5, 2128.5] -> 2128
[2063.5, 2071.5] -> 2064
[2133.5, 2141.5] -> 2136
